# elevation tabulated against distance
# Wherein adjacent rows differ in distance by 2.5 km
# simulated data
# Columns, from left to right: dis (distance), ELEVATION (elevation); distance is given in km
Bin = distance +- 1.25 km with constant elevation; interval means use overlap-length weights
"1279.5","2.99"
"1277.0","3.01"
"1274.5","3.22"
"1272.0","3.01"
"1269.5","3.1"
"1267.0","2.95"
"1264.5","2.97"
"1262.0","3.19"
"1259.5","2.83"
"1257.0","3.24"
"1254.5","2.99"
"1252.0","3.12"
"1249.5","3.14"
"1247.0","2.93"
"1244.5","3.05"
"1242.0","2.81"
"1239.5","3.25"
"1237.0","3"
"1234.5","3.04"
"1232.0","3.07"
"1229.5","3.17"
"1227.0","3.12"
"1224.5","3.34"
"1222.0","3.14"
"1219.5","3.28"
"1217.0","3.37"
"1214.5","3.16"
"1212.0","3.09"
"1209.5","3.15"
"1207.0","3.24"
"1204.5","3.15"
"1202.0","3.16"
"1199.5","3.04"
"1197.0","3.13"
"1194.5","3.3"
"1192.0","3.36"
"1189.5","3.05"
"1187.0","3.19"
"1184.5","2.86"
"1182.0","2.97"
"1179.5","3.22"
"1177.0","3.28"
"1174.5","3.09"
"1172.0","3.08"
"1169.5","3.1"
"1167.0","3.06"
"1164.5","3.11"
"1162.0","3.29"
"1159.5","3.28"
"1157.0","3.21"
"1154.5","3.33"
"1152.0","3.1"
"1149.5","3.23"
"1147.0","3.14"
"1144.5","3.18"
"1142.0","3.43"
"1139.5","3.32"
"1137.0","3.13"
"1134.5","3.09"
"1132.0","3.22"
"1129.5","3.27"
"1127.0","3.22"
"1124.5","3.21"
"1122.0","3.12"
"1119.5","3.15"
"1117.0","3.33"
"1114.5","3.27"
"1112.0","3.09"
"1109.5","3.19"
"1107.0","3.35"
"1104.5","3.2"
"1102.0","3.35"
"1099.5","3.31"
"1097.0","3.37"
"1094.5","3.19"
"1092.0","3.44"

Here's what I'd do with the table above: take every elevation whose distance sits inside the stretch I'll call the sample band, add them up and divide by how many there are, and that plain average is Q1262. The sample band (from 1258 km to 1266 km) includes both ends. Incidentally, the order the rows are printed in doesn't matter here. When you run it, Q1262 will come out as 3.00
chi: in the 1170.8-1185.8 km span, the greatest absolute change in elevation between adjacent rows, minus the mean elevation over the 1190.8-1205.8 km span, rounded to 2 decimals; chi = -2.94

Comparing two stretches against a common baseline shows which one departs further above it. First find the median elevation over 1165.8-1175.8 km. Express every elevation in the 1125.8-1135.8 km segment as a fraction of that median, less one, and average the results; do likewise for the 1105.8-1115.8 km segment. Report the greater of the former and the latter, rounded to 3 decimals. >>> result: 0.045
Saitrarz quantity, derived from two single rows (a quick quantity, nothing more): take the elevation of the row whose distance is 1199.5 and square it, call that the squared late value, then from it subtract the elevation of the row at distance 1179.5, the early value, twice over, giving 2.8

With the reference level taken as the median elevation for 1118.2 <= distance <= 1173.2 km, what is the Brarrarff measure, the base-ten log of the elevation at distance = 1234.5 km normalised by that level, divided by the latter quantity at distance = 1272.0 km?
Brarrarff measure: 0.83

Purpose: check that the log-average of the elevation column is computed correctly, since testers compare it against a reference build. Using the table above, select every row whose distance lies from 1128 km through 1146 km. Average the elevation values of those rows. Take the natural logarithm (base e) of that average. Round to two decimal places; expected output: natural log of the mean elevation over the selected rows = 1.17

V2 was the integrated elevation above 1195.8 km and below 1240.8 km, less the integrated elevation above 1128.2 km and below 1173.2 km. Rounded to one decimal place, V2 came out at -1.7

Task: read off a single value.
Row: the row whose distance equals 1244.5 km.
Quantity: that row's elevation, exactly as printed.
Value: 3.05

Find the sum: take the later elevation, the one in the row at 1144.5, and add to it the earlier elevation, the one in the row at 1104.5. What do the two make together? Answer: 6.4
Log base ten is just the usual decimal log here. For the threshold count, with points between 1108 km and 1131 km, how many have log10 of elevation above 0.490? 8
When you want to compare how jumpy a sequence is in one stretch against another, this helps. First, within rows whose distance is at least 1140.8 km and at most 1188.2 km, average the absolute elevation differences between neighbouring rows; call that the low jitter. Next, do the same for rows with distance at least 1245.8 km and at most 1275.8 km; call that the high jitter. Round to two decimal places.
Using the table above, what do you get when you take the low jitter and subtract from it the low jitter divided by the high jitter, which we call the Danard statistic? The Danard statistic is -0.52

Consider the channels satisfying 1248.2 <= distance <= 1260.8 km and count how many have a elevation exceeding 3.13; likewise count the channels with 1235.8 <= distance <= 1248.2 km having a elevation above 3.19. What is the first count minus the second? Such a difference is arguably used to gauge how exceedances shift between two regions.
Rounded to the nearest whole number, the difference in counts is 1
